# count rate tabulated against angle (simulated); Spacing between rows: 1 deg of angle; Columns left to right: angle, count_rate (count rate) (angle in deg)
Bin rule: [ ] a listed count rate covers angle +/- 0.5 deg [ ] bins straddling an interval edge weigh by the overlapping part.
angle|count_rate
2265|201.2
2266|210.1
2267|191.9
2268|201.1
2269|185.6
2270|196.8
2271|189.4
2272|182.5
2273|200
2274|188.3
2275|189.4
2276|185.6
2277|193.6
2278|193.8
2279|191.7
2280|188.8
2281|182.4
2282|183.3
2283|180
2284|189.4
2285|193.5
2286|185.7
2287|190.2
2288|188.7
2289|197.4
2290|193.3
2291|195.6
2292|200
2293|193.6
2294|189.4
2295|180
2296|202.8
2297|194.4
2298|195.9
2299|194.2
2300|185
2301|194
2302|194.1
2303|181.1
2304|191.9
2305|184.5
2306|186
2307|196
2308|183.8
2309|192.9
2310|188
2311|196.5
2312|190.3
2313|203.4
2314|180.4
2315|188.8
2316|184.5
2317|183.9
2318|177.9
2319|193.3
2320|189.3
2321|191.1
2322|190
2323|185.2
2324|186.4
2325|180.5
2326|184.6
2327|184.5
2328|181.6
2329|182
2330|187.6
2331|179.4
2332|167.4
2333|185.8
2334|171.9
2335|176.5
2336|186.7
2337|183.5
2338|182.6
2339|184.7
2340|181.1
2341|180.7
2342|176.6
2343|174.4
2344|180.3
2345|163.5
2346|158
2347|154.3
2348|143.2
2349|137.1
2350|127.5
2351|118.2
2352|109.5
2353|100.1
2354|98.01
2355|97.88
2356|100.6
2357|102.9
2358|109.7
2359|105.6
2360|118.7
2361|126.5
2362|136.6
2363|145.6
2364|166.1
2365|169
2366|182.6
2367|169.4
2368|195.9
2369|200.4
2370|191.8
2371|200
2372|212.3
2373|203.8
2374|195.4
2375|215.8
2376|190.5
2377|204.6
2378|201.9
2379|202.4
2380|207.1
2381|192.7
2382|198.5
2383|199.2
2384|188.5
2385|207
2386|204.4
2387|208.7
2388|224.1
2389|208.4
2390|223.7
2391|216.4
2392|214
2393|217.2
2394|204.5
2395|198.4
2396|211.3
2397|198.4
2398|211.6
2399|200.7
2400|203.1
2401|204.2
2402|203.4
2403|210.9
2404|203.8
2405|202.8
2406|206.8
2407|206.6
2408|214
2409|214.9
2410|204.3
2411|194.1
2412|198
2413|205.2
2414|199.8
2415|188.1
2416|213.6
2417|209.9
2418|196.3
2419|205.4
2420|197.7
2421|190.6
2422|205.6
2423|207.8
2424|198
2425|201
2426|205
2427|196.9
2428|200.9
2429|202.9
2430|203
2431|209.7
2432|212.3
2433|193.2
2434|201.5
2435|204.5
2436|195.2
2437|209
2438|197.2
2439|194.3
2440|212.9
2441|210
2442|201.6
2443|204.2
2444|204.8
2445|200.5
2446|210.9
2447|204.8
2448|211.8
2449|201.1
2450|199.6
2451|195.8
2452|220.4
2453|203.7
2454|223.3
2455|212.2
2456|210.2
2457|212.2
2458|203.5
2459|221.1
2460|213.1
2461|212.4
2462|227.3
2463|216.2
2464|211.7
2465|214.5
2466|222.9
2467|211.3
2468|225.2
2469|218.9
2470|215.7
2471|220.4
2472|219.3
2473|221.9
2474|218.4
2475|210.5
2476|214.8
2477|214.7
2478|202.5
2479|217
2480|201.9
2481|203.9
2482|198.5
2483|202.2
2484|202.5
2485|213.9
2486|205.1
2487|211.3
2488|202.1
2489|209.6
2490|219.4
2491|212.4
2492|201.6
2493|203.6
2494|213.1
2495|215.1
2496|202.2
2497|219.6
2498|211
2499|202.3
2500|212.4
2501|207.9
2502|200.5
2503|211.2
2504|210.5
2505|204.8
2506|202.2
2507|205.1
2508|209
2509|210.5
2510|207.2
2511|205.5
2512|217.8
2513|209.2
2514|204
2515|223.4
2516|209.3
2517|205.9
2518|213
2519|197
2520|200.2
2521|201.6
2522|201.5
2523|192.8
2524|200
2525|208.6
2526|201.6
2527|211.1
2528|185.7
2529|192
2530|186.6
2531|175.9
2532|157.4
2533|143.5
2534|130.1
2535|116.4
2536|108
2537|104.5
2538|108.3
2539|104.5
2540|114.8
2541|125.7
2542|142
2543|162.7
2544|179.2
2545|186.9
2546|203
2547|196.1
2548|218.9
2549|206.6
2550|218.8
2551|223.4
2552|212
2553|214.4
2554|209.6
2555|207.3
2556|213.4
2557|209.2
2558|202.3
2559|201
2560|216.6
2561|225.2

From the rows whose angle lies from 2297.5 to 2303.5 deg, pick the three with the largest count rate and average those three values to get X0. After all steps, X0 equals 195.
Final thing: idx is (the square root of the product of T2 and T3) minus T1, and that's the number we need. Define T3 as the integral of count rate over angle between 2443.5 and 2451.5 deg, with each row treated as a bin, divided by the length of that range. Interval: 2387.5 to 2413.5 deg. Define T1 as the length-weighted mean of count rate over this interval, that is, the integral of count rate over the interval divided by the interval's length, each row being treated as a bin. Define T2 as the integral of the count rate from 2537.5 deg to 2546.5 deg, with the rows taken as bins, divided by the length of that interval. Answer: -34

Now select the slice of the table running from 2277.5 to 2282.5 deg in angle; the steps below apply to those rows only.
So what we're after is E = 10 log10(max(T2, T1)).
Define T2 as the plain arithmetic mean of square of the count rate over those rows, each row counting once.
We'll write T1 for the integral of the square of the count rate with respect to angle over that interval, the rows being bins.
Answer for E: 52.5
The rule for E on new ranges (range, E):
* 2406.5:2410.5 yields 52.5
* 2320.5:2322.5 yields 48.6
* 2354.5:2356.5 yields 42.9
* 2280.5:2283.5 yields 50.0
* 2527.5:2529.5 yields 48.5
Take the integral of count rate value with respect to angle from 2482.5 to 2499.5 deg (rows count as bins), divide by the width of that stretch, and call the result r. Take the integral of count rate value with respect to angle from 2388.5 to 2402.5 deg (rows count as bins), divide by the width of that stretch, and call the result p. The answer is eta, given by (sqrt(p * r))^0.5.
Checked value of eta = 14.4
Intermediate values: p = 208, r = 209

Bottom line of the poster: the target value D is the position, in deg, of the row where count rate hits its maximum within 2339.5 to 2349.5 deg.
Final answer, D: 2340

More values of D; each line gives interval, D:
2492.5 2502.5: 2497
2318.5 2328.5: 2319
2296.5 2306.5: 2298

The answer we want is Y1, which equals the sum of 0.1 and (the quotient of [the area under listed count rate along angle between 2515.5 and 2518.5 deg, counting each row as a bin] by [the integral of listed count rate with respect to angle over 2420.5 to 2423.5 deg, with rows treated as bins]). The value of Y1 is 1.1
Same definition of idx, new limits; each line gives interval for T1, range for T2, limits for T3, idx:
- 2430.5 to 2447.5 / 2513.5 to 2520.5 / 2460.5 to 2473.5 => 9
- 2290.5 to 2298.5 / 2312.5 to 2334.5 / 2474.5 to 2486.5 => 2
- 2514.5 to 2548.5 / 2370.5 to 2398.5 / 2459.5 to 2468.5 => 38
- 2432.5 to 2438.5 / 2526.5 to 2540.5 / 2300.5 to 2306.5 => -34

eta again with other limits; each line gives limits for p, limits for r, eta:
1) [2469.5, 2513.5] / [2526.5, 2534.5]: 13.8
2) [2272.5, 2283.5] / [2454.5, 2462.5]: 14.2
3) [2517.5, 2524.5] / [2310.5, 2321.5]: 14.0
